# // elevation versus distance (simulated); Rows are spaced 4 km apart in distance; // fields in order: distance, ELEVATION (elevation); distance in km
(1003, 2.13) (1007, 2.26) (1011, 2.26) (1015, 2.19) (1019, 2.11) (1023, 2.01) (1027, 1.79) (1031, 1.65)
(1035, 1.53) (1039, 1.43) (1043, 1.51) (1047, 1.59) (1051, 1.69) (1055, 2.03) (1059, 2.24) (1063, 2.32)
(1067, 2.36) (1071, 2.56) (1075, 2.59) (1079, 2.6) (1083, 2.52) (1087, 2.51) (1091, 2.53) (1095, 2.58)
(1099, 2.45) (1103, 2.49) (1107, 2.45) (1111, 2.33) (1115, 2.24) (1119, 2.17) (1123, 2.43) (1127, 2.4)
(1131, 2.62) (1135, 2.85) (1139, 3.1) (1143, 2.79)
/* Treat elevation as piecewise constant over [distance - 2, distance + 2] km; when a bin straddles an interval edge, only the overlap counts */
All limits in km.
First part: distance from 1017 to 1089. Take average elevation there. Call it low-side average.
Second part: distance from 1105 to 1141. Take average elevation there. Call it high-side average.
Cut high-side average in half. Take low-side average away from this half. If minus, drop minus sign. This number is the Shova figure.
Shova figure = 0.80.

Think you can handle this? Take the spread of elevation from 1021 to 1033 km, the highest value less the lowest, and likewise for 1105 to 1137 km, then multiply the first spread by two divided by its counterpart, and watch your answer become 1.1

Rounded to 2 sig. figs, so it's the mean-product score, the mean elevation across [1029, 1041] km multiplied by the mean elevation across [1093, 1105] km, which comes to 3.9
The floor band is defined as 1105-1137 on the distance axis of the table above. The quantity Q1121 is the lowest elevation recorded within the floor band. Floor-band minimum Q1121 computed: 2.17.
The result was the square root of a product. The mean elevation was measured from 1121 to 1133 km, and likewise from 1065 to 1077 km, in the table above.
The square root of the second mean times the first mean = 2.49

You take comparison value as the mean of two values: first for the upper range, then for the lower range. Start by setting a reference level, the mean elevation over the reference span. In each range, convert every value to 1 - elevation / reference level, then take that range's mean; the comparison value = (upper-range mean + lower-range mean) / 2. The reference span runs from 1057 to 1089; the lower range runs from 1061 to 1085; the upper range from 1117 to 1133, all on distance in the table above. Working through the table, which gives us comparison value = 0.006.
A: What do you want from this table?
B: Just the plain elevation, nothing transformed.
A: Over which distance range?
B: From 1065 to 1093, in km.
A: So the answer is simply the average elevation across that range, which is 2.5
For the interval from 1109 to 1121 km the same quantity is 2.2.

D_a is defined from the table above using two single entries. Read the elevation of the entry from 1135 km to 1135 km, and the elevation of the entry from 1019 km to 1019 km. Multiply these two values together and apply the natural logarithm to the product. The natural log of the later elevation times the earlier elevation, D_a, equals 1.79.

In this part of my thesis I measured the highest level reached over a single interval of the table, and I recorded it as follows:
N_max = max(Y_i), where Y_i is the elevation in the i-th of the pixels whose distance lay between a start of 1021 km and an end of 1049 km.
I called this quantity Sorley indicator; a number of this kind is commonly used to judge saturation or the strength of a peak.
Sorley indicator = 2.01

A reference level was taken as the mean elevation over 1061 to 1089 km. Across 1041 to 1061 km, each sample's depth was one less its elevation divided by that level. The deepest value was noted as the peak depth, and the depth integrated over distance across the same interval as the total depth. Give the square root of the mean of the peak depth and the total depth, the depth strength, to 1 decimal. 1.7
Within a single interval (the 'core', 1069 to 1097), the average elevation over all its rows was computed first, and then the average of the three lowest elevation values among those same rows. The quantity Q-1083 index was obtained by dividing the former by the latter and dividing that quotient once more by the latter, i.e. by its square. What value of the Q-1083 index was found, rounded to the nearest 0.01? 0.40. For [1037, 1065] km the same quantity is 0.80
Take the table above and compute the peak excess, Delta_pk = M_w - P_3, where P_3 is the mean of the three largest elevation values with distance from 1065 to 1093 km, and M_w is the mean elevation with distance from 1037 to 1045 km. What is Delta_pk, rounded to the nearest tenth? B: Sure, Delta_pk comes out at -1.1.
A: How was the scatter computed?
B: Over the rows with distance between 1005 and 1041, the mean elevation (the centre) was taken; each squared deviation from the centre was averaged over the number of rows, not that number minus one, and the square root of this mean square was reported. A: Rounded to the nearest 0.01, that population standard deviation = 0.30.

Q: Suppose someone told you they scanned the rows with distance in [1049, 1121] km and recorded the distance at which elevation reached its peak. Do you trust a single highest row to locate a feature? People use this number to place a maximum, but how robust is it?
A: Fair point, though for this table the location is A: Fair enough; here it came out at 1079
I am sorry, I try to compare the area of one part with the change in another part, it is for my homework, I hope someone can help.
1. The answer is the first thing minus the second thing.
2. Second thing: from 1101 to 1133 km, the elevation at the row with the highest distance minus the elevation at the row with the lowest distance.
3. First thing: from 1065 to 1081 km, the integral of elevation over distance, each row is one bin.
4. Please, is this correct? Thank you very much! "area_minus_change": 40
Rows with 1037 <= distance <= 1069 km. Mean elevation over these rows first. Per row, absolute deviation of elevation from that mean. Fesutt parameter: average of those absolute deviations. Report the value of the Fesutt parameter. 0.34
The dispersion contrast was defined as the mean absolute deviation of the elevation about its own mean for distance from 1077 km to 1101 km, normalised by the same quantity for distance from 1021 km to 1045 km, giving 0.24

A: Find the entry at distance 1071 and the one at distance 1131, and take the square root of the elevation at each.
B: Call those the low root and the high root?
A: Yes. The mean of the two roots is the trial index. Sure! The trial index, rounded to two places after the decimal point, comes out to 1.61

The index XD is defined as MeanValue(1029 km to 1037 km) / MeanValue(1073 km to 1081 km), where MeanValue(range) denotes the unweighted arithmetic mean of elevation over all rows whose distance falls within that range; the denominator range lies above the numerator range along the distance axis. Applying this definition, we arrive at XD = 0.61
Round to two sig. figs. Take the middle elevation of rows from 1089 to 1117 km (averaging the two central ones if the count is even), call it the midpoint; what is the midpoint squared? 6.0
